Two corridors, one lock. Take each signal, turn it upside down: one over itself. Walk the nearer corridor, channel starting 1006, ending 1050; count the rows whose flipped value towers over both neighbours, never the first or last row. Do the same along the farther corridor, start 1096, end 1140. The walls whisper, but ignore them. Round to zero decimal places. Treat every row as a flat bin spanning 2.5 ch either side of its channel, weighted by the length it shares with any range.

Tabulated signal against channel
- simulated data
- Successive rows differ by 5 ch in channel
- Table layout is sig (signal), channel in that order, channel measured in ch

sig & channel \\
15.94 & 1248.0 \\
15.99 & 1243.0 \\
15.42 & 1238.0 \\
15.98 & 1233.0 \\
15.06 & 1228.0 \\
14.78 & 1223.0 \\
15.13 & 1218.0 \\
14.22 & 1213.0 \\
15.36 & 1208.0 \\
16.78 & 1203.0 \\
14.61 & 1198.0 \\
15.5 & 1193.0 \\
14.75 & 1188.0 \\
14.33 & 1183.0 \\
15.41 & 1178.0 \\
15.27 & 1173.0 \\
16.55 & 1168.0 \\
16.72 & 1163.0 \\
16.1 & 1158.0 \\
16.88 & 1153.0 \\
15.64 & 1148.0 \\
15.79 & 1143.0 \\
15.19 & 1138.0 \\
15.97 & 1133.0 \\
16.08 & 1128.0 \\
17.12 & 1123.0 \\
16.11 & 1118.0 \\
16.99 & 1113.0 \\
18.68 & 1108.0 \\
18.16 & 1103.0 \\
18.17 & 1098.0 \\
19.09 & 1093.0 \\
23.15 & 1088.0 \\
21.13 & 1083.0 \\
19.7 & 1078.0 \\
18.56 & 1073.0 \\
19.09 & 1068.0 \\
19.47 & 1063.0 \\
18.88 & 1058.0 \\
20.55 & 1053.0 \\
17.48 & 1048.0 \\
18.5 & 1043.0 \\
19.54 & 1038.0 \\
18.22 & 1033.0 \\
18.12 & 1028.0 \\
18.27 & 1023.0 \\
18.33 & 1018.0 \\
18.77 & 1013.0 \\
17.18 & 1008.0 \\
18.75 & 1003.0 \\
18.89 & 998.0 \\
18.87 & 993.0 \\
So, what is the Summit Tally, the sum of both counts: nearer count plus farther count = 3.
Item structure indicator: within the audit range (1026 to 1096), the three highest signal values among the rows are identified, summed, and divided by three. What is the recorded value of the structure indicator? 21.6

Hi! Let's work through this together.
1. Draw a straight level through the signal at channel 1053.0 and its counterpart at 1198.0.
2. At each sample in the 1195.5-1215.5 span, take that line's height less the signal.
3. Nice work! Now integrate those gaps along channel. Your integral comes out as -19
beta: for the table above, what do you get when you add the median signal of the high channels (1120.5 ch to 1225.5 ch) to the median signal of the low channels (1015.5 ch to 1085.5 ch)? 34.2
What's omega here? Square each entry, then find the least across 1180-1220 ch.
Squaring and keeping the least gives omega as 202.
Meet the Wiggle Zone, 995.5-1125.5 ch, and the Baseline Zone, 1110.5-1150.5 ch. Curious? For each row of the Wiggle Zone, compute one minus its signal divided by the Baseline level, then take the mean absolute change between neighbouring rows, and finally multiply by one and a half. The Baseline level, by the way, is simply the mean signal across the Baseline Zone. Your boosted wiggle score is 0.102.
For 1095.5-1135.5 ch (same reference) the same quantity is 0.070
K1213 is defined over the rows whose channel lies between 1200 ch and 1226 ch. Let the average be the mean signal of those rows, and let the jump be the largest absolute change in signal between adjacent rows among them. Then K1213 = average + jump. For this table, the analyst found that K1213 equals 16.7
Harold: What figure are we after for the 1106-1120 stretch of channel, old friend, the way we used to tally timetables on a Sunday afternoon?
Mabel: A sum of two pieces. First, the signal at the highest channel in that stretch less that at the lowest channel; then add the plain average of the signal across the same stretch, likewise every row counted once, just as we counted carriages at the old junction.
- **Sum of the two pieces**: 14.7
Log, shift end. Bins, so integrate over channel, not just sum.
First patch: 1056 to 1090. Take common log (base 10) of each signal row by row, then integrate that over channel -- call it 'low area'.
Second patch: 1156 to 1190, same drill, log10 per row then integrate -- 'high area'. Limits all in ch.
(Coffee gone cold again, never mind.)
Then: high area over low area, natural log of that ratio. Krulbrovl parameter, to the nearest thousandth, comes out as -0.086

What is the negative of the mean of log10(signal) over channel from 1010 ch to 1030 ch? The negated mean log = -1.26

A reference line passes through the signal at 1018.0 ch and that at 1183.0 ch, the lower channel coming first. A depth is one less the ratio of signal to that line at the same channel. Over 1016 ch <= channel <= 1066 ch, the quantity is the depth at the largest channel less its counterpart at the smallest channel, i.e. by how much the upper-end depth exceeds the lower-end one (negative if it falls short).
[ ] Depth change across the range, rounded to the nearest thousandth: -0.129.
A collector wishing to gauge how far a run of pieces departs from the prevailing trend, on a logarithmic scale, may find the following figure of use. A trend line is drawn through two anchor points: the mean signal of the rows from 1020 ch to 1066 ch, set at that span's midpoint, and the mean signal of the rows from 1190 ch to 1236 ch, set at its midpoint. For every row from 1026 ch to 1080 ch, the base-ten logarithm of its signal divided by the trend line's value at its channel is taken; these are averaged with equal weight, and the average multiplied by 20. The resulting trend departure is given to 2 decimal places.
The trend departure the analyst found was 0.15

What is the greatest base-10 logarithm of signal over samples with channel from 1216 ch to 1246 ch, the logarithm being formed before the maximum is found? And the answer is 1.20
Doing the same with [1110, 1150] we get 1.23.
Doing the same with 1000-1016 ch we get 1.27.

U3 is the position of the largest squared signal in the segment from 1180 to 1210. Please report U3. 1203.0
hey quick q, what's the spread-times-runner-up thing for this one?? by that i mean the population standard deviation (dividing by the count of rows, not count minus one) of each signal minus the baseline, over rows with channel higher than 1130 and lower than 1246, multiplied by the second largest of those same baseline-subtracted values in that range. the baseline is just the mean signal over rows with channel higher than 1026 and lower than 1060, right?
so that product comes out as -1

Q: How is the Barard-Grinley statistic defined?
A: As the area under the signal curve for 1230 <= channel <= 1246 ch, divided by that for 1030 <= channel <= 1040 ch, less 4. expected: -2.7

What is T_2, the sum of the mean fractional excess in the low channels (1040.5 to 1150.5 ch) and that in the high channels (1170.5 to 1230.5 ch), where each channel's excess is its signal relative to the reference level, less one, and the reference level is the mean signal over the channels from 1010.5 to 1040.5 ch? -0.21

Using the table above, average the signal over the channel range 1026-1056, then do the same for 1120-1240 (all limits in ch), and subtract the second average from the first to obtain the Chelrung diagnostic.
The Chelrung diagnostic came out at 3.1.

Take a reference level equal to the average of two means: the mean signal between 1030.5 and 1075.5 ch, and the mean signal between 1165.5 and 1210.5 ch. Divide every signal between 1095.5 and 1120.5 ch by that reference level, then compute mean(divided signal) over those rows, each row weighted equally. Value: 1.03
